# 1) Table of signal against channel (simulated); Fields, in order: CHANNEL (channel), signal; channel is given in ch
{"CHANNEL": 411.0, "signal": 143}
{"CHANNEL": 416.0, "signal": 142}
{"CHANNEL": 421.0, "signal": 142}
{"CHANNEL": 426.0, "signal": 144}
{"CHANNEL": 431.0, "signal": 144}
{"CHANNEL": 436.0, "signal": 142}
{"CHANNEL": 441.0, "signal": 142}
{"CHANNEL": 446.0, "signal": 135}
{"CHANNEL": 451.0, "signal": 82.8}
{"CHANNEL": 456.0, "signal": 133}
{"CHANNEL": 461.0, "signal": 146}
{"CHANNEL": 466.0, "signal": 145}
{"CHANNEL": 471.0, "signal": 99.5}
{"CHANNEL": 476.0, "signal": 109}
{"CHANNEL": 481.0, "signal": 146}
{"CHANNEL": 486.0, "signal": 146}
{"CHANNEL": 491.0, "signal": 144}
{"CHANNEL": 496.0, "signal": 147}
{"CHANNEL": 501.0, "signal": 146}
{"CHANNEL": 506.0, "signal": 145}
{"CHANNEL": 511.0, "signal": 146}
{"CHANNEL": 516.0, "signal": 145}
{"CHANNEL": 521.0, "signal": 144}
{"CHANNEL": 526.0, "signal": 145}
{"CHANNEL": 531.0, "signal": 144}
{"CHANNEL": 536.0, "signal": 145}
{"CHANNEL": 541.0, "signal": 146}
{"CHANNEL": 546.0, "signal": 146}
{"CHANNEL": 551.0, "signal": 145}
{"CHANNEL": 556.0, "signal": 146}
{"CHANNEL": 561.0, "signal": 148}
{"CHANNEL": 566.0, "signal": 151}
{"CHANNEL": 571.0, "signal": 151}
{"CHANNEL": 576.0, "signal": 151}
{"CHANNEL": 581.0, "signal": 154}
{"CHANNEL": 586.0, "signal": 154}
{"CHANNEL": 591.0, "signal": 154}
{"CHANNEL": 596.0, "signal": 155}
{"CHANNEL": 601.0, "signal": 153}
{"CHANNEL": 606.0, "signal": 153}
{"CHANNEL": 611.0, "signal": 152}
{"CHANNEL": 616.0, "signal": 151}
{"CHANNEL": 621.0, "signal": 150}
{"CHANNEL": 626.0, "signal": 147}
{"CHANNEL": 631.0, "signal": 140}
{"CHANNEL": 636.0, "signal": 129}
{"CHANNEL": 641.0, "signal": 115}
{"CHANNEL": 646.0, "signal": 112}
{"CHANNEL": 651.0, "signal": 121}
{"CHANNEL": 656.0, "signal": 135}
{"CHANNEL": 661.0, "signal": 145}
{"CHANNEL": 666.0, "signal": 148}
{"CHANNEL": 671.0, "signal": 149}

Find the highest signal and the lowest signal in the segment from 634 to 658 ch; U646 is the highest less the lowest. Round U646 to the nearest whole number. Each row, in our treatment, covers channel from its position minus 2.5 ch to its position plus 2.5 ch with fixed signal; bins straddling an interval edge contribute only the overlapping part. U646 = 23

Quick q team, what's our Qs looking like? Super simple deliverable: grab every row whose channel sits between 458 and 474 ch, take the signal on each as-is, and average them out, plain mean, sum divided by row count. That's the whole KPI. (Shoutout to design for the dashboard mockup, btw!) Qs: 130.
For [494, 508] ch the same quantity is 146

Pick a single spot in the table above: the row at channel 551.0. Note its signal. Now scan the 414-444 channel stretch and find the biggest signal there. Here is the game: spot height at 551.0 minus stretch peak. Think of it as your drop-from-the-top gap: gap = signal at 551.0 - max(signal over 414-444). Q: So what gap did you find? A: 1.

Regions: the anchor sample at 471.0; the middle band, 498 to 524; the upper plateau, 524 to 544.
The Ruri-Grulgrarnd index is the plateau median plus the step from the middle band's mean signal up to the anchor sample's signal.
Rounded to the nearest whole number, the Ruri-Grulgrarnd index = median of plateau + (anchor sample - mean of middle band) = 99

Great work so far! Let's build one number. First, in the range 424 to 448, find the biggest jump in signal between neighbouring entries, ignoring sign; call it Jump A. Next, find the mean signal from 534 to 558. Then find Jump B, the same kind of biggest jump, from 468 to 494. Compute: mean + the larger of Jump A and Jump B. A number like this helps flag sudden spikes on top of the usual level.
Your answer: 183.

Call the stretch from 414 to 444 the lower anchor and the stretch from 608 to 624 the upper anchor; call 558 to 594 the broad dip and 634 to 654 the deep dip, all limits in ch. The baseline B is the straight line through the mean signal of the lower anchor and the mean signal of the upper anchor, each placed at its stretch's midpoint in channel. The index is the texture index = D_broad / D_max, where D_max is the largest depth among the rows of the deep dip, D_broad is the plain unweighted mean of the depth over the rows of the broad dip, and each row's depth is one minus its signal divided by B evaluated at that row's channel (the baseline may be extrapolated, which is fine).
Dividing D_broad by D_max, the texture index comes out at -0.1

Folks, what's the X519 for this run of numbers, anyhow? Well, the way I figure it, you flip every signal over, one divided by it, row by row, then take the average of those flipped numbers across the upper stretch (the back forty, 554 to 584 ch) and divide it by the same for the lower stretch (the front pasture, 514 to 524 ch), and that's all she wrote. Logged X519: 0.96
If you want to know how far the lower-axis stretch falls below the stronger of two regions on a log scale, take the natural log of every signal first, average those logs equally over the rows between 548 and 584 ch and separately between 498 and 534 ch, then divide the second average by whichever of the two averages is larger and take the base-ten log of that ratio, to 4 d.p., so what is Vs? -0.0026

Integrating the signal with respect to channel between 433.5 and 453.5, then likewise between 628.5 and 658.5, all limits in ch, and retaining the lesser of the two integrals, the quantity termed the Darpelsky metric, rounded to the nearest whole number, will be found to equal 2509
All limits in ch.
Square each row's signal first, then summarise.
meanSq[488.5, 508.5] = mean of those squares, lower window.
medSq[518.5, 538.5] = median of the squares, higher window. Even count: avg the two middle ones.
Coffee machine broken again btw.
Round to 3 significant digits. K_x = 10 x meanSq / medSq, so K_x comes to 10.1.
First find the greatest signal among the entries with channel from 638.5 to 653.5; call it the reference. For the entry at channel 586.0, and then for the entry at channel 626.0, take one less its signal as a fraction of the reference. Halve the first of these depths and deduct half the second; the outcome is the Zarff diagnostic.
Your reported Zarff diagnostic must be -0.029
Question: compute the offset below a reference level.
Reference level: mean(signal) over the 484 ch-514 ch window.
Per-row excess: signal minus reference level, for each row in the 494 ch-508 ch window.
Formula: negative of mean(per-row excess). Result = 0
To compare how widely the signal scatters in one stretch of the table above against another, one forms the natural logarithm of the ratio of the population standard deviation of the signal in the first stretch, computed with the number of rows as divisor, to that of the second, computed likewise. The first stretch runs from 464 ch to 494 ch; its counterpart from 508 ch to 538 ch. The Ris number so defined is 3.3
